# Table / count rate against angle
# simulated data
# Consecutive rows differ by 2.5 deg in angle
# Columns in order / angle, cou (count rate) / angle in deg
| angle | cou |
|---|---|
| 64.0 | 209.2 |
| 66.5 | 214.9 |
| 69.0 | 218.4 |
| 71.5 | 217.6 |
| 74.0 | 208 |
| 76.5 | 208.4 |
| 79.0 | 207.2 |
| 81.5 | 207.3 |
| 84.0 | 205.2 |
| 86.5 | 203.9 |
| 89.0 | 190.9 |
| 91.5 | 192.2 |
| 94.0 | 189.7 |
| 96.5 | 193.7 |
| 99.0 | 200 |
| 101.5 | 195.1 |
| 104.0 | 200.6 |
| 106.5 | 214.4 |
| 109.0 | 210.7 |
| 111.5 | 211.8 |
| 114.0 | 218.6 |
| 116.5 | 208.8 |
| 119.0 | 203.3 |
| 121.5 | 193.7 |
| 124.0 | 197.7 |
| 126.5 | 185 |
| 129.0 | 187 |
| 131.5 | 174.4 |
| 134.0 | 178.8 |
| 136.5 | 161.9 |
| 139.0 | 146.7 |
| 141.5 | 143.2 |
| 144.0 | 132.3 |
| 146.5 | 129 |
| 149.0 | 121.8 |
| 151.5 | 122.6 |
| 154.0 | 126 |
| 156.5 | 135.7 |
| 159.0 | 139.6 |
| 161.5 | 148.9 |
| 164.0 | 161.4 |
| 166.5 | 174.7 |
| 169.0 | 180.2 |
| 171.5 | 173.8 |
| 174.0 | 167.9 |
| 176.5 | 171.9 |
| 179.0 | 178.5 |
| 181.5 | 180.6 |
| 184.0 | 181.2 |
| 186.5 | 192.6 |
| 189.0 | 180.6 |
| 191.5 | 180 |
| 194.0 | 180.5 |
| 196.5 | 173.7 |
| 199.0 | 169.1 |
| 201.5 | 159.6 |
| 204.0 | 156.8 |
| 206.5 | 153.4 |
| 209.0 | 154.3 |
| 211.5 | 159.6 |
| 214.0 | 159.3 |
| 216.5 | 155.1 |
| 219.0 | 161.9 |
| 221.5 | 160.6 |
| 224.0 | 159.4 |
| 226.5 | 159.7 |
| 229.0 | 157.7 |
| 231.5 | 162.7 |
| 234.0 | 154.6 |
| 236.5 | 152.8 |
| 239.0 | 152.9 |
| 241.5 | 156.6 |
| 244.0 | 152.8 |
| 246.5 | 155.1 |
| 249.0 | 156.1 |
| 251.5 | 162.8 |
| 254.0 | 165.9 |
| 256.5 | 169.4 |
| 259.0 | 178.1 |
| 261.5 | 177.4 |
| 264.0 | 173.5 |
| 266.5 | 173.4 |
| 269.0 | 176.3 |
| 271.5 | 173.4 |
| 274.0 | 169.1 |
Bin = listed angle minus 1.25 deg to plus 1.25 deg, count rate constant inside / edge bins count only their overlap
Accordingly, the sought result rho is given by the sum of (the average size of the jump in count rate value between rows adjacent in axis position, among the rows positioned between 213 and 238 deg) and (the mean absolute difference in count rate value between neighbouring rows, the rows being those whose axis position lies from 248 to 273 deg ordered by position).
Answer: 7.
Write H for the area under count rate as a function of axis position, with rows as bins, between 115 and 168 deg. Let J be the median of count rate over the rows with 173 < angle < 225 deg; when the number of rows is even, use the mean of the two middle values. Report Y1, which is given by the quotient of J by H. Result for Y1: 0.020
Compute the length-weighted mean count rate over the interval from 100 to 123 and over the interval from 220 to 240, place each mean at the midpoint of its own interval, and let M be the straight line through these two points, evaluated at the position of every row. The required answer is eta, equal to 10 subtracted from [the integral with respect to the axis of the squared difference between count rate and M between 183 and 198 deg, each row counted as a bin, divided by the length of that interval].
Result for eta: 68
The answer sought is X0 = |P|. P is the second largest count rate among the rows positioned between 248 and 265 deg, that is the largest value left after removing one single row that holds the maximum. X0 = 177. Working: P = 177.4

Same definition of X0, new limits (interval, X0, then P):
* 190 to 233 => 180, 180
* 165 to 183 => 180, 180.2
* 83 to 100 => 204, 203.9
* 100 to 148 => 214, 214.4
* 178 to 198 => 181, 181.2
